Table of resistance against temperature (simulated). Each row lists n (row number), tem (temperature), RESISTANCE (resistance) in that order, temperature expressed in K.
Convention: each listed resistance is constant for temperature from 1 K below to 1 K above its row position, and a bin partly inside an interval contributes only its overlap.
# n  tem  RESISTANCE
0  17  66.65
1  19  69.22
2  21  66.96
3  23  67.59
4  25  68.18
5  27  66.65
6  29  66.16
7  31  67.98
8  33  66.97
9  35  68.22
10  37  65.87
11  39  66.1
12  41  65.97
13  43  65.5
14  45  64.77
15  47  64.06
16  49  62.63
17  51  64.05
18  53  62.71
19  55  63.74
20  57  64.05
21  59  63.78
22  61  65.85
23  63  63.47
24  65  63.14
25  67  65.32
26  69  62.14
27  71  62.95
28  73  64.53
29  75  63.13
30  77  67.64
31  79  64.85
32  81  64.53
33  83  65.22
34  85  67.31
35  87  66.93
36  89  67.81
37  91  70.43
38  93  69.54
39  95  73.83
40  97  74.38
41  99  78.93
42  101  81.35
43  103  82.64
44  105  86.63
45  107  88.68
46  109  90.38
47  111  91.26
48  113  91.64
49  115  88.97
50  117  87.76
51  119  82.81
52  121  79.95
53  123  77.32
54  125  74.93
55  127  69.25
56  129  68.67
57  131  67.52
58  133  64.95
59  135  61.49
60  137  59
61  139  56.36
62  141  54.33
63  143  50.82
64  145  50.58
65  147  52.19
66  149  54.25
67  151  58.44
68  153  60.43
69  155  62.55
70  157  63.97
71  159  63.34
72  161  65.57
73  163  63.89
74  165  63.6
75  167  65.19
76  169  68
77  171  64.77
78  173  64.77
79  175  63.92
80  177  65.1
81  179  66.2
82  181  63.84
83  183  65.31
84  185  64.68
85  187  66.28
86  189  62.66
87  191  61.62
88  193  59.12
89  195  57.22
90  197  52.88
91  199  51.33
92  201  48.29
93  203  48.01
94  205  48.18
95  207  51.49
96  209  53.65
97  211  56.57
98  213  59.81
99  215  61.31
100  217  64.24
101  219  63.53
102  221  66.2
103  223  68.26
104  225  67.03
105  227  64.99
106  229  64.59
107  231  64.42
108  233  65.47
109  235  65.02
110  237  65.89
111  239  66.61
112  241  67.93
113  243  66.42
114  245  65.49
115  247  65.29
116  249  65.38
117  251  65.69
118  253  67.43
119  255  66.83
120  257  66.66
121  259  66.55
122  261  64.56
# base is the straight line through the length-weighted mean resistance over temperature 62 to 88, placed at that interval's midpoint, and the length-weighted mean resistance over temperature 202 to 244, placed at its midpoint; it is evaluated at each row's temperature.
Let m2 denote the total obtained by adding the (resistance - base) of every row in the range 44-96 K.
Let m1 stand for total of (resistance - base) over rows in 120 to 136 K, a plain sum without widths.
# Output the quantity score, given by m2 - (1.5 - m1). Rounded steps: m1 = 55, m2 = 14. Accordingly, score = 67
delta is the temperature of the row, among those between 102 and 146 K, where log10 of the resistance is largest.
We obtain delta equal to 113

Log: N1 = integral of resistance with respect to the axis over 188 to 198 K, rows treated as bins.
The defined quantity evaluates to 587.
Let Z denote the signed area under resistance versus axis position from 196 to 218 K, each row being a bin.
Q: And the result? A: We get 1192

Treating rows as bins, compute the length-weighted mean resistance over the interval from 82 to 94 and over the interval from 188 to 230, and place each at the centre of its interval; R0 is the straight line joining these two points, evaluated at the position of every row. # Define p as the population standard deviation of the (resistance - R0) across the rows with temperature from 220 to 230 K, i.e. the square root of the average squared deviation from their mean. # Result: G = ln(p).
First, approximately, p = 1.2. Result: 0.2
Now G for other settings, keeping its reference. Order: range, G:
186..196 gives 1.1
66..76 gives 0.1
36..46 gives -1.1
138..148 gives 0.7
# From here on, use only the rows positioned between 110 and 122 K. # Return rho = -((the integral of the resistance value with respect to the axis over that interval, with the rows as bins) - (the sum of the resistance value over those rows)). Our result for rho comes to -522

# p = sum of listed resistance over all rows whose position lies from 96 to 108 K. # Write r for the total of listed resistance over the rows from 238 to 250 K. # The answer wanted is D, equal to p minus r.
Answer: 95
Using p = 493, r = 397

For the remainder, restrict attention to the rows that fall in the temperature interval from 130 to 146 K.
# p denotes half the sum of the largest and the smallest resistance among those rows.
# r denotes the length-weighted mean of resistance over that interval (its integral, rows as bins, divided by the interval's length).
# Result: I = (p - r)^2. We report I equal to 0.84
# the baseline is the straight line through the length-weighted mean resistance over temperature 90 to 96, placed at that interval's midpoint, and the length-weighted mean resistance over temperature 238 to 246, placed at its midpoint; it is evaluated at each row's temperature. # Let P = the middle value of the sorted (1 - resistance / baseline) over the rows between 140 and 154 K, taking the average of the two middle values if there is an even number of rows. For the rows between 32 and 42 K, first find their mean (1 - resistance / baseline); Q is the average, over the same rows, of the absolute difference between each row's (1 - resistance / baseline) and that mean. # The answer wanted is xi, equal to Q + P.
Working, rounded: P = 0.22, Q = 0.010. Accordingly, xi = 0.231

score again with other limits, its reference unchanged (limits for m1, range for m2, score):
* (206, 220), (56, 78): -33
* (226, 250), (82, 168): 321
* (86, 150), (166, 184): 292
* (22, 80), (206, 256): 53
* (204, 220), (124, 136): -15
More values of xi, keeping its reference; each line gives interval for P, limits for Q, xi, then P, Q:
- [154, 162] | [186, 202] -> 0.152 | 0.08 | 0.072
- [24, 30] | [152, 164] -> 0.110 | 0.09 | 0.018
